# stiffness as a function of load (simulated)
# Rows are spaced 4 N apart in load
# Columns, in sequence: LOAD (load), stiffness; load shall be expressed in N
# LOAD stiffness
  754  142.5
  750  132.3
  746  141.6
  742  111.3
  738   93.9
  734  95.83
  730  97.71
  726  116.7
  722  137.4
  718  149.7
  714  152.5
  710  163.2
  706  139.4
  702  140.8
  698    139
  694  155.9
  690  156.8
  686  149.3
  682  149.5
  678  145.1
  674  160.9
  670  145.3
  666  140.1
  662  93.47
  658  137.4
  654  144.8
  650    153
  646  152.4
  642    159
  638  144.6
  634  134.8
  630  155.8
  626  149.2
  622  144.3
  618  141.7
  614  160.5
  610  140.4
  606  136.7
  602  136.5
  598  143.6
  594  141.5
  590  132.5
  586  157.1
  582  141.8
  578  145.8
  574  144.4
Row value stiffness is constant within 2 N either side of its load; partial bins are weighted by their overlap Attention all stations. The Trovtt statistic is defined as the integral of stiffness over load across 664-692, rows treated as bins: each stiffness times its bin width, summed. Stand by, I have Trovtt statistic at 4188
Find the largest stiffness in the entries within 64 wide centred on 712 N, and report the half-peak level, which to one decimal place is 81.6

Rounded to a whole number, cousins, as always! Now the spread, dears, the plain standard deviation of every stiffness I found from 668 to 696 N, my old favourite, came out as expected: 6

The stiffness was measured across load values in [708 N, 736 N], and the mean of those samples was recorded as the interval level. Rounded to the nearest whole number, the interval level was 130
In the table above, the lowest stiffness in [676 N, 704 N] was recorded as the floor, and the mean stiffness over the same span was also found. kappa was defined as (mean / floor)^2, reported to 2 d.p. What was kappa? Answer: 1.13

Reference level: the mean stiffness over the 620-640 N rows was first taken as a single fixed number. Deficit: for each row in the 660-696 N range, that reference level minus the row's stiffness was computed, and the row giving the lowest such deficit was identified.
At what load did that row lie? 674 N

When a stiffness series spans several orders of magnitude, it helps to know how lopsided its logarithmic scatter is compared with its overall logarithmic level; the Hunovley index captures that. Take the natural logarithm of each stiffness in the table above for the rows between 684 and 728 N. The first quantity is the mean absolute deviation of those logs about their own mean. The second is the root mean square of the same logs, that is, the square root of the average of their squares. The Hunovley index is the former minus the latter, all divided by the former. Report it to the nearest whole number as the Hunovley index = -71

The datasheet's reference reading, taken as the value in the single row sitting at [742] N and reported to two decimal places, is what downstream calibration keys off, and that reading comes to 111.30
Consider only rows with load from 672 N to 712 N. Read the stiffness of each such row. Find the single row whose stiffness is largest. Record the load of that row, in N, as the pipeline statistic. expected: 710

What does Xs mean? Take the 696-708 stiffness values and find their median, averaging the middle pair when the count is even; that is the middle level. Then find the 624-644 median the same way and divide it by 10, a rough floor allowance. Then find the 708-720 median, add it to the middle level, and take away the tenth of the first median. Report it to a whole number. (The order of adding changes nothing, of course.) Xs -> 277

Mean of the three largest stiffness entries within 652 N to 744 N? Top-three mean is 160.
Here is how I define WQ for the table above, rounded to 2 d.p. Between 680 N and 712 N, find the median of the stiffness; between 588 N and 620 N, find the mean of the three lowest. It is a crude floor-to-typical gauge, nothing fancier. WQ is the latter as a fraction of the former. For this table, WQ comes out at 0.91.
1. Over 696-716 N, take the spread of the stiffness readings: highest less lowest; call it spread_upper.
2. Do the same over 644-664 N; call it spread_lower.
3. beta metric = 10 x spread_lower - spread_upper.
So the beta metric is 571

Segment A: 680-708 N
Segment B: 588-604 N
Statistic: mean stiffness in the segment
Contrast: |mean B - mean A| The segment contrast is 8.7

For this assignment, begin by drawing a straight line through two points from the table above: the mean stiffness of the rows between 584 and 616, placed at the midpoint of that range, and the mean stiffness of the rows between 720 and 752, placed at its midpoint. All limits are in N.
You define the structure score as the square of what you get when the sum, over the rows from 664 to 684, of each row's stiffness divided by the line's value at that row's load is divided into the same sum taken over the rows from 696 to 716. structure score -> 1.09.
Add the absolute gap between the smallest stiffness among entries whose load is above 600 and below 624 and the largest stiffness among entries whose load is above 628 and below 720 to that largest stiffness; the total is 190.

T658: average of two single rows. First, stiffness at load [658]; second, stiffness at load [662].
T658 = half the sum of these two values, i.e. 115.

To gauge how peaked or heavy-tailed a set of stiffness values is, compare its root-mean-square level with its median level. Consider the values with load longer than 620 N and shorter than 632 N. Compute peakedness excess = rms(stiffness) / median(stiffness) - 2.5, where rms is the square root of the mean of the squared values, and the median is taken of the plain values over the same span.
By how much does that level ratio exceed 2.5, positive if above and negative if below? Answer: -1.50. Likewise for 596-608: -1.48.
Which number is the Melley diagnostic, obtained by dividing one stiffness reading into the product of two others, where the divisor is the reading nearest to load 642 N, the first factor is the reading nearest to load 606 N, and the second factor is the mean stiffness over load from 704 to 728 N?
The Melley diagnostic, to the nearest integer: 123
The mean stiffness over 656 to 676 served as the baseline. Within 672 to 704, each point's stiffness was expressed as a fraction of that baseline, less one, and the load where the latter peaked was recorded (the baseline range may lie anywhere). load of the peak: 674 N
